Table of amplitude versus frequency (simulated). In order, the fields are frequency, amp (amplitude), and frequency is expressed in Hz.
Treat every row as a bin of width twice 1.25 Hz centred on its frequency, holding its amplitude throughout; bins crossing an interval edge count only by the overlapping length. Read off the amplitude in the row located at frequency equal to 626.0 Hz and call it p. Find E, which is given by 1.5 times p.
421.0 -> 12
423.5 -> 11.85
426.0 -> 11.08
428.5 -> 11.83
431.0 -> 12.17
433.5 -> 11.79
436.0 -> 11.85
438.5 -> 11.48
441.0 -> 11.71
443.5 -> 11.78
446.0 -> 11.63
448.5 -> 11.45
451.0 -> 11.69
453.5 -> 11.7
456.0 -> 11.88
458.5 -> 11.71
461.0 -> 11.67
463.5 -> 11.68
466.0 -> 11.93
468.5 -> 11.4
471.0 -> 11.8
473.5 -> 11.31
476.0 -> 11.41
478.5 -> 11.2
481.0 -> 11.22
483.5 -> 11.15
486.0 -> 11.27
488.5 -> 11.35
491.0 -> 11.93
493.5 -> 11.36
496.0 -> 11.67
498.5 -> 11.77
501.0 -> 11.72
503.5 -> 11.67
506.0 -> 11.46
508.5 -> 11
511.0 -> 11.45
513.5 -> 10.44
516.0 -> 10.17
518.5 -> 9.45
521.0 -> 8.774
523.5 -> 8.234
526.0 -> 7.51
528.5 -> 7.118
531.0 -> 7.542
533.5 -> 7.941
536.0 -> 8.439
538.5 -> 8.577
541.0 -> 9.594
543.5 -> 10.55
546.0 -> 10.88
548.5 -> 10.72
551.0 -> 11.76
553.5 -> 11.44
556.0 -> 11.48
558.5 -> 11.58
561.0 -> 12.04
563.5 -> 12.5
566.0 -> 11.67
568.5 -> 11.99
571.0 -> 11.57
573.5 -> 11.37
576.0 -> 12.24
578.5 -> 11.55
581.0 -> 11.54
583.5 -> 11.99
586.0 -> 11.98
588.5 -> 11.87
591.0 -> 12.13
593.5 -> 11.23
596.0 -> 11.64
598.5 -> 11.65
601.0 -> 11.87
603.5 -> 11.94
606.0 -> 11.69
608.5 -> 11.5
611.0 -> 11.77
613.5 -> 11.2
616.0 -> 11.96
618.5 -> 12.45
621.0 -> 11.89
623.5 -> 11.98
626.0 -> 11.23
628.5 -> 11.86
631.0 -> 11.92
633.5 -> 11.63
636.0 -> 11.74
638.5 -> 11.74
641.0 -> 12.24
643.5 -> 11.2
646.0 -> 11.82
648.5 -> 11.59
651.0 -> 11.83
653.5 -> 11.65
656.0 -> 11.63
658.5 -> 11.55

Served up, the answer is 16.8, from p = 11.23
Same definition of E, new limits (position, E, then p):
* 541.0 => 14.4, 9.594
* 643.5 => 16.8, 11.2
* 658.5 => 17.3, 11.55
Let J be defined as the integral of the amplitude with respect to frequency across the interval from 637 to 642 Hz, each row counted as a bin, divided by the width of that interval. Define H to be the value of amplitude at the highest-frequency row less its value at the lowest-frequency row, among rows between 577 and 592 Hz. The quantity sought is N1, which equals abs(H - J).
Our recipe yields 11.4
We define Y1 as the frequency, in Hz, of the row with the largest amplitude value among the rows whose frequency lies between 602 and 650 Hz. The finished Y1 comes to 618.5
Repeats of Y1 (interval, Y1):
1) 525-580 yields 563.5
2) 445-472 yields 466.0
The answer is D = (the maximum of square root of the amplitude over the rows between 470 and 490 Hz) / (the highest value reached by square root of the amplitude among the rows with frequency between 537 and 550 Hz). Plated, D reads 1.04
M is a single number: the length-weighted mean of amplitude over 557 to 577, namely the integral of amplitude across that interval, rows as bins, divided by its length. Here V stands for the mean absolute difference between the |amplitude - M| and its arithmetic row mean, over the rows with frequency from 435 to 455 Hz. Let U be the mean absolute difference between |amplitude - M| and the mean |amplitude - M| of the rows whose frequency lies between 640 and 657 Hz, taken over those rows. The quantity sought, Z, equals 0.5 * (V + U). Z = 0.13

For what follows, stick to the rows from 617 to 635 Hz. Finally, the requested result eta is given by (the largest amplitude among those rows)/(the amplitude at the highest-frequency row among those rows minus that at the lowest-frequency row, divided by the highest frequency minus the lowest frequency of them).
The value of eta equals -228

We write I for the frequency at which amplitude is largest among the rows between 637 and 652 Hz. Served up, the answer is 641.0 Hz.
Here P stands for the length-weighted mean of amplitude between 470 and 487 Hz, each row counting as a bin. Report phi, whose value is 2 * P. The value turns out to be 22.7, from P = 11.3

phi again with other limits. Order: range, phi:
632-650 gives 23.4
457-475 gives 23.3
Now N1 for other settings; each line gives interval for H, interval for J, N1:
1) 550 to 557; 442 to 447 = 12.0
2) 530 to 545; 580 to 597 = 8.8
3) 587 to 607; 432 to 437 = 12.0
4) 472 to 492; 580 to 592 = 11.3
